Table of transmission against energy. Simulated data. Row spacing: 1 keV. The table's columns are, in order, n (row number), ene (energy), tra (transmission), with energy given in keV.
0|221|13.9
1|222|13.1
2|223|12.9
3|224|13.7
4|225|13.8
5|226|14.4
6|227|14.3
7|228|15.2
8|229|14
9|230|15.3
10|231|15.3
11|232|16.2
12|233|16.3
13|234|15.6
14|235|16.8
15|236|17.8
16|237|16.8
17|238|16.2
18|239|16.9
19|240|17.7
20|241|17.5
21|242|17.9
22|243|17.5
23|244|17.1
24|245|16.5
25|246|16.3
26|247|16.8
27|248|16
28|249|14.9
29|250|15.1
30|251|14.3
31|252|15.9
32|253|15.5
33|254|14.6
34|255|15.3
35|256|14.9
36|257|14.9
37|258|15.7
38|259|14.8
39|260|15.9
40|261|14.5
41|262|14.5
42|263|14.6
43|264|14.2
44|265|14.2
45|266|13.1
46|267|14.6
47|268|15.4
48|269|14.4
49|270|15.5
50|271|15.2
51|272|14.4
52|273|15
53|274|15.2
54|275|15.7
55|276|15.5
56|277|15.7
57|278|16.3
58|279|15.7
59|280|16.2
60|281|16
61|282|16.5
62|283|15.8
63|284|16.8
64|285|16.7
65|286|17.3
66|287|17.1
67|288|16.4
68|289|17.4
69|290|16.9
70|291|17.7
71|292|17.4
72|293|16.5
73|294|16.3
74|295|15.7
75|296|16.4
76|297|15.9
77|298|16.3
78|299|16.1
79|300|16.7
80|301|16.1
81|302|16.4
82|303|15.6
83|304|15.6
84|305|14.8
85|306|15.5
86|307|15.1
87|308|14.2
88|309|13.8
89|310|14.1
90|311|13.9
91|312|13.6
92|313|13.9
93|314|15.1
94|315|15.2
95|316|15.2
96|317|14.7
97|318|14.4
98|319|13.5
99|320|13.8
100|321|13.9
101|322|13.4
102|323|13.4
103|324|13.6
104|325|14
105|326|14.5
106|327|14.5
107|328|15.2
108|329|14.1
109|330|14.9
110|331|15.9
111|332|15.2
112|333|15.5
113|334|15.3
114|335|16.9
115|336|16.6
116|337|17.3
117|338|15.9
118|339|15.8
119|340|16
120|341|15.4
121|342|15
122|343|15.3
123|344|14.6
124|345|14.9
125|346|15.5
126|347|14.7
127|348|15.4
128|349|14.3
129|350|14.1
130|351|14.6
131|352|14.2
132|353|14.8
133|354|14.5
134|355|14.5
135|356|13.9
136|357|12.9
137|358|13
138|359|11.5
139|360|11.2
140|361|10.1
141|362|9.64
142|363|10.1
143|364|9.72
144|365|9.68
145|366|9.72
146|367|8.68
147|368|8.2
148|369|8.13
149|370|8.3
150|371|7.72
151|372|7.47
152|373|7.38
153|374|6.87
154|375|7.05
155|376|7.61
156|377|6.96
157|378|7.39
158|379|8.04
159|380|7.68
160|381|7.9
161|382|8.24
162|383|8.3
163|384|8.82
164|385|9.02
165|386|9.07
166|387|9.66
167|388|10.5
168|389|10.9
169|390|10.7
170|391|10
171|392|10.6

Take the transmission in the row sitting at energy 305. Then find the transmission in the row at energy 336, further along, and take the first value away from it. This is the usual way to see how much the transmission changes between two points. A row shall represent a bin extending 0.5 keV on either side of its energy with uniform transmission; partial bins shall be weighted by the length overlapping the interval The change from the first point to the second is 2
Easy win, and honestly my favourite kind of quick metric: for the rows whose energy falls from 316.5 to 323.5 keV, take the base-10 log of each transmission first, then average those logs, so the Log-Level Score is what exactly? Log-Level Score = 1.14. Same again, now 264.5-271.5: 1.16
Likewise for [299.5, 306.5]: 1.20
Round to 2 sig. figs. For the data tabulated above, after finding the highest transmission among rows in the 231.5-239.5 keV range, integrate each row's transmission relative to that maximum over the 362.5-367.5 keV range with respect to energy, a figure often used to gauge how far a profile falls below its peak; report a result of -41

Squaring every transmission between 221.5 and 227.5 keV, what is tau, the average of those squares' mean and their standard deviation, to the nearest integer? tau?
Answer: 102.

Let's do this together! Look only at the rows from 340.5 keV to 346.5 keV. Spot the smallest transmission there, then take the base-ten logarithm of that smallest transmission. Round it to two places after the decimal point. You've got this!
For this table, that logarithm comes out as 1.16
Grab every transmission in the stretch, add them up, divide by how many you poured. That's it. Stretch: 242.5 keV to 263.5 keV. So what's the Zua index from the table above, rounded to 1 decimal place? 15.5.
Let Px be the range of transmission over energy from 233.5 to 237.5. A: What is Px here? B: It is 2.2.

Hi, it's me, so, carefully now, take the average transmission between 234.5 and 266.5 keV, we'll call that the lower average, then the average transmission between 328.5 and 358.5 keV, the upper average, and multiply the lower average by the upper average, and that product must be 237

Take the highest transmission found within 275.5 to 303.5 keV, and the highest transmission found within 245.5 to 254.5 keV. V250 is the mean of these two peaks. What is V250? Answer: 17.25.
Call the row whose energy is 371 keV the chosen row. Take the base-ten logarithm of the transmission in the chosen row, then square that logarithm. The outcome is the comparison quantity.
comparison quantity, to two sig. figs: 0.79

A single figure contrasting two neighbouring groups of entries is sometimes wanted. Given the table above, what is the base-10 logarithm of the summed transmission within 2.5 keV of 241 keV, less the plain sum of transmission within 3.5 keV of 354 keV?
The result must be -97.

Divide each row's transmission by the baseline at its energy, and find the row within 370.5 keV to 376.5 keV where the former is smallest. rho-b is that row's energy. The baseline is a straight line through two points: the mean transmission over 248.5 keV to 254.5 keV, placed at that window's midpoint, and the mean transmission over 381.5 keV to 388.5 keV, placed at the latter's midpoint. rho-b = 374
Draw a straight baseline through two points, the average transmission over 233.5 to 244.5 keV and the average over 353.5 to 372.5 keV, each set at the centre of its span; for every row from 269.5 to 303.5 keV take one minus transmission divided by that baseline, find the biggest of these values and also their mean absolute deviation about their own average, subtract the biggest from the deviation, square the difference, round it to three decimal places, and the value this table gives 0.000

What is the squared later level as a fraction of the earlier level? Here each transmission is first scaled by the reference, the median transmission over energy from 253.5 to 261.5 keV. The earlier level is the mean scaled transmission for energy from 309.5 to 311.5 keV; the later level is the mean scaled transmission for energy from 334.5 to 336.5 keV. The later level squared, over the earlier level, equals 1.34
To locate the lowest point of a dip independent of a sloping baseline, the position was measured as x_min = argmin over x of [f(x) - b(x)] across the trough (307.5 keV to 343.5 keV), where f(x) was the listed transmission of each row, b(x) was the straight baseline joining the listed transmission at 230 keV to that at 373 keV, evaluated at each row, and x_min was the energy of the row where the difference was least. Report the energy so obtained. 312 keV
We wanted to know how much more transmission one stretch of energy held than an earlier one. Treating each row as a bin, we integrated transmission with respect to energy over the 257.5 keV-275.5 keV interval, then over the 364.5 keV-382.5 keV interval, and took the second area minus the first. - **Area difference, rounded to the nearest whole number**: -124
